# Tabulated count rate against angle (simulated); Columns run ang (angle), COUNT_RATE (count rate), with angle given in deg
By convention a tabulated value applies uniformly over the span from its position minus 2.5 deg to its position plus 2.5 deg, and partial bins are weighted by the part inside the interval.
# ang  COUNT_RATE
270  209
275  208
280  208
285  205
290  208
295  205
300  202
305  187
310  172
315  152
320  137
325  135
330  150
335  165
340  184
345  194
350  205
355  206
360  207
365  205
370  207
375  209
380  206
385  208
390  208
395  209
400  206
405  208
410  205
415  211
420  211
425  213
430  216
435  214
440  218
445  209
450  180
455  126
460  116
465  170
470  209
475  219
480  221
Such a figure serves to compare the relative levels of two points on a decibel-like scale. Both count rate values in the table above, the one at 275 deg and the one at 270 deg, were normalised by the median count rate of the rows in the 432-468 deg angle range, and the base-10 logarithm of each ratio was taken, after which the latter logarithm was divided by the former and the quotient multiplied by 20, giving 21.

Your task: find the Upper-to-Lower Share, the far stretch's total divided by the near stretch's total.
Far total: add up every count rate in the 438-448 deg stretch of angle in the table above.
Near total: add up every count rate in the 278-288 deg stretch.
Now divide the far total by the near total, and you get 1.03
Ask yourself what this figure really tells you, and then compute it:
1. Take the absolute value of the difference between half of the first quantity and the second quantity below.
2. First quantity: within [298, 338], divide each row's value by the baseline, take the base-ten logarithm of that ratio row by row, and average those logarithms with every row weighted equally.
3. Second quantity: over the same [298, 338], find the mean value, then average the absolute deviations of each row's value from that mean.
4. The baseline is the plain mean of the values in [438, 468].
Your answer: 19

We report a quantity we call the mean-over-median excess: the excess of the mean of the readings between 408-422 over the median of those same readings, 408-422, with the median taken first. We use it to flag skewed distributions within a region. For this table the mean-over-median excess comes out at -2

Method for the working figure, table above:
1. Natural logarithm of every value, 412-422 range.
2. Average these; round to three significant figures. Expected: 5.35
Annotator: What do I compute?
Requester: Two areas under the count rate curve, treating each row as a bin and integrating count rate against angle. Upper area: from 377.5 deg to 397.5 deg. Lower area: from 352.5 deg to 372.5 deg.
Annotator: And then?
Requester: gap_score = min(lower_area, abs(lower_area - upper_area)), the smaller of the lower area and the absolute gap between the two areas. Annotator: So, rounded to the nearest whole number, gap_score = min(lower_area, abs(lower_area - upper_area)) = 30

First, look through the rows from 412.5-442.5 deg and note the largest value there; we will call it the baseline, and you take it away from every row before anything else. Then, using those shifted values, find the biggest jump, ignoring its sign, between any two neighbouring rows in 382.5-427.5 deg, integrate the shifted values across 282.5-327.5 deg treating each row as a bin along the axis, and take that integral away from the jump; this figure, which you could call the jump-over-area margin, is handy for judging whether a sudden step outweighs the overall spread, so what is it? 1801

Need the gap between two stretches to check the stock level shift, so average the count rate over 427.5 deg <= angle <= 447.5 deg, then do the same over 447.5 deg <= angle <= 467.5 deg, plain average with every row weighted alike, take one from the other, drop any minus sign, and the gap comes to 66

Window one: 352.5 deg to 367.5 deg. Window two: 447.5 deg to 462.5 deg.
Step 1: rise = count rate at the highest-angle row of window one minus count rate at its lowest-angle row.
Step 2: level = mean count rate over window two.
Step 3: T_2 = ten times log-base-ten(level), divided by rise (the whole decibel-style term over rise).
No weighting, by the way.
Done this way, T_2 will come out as -21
